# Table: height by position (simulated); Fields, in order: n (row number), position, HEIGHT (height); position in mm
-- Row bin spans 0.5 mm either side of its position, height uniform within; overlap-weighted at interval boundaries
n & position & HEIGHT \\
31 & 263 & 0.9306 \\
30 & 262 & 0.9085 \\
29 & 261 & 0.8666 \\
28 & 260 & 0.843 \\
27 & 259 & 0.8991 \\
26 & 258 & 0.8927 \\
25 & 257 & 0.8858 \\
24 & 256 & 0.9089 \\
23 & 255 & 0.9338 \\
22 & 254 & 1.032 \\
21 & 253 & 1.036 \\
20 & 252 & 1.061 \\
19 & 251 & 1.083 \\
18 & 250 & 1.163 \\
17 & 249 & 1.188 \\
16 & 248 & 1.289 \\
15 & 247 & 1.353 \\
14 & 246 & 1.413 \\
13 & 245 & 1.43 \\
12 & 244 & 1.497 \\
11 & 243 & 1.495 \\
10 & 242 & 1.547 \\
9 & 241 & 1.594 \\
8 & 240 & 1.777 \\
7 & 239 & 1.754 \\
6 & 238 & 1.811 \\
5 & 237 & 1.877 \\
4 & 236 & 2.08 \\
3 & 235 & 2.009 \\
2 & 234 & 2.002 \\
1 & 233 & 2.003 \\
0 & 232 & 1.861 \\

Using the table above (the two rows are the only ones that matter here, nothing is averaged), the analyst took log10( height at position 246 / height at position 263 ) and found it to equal 0.18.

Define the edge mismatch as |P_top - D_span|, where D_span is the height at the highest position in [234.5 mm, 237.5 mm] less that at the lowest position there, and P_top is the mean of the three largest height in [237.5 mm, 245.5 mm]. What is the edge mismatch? 1.91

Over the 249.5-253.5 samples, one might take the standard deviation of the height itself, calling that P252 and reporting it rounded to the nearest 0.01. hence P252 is 0.05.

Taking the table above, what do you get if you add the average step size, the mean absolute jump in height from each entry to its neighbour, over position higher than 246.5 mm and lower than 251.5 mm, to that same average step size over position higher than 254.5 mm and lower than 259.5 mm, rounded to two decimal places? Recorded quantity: 0.08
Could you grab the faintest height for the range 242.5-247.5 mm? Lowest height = 1.353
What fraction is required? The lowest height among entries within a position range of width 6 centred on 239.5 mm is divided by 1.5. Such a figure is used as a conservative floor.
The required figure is 1.0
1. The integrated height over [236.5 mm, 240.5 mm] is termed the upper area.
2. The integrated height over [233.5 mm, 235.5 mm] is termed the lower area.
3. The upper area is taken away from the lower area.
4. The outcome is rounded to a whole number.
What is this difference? -3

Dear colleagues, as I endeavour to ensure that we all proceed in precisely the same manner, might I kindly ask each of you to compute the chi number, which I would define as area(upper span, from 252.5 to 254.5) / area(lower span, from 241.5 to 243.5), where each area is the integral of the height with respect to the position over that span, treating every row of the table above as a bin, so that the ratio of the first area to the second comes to 0.68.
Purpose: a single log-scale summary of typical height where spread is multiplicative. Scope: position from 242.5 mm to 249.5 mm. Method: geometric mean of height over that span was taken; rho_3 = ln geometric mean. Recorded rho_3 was 0.32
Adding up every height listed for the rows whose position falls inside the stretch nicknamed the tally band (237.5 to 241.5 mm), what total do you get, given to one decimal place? 6.9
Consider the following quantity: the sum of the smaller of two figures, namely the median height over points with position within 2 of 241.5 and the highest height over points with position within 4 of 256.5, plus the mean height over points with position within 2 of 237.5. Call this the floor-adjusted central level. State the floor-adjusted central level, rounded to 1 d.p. 2.9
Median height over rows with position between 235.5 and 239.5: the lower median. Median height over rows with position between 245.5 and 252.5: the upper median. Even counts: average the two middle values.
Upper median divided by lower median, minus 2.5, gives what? -1.86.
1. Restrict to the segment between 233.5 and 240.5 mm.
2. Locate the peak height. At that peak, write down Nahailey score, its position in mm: 236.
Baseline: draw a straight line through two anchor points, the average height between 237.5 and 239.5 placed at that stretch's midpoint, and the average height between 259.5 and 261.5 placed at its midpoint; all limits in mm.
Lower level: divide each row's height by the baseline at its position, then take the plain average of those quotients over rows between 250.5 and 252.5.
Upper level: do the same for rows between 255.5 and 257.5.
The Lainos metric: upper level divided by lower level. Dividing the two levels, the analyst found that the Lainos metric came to 1.010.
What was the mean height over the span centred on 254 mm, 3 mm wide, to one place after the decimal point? 1.0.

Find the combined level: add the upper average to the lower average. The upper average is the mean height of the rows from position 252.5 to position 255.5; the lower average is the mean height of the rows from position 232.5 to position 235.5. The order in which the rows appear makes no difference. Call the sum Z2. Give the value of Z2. 3.0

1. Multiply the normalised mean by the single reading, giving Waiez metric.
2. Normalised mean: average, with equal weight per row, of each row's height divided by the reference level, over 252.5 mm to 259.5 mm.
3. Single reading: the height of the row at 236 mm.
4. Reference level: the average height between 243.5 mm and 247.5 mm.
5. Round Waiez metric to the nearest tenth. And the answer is 1.4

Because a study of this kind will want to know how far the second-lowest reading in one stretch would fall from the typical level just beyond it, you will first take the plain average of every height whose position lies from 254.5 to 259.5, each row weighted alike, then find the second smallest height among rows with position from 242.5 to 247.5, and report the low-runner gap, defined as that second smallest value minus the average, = 0.5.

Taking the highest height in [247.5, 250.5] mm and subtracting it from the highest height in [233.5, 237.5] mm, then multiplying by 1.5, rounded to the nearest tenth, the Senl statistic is 1.2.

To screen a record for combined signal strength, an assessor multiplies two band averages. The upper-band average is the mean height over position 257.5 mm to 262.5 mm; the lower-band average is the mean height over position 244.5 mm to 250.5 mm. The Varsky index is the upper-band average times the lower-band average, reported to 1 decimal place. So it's 1.2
